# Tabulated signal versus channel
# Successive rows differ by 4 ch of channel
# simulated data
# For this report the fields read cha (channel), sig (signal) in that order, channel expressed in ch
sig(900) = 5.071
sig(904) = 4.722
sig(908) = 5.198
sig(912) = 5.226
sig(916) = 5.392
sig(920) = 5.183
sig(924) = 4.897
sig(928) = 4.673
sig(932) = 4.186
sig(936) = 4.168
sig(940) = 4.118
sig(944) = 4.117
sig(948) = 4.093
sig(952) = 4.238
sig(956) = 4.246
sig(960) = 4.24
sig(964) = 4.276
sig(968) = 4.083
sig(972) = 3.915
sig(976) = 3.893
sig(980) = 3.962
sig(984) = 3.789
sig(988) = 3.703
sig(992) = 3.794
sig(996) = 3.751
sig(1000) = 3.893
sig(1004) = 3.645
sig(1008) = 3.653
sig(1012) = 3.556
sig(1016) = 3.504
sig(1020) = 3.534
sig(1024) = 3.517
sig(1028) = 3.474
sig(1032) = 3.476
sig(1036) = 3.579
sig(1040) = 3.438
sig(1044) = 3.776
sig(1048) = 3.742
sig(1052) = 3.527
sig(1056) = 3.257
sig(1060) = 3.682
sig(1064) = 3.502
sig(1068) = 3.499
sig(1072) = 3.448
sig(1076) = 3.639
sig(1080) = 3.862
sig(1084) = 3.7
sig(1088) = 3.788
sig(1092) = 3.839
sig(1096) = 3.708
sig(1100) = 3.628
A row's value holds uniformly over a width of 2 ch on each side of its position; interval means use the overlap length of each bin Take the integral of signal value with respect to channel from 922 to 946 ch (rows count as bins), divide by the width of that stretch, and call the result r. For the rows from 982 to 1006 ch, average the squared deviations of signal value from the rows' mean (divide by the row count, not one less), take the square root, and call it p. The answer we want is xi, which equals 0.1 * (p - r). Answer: -0.43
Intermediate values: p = 0.078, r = 4.4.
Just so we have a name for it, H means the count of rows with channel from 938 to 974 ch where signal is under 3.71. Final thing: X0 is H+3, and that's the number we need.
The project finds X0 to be 3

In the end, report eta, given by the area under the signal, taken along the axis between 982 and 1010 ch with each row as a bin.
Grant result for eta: 105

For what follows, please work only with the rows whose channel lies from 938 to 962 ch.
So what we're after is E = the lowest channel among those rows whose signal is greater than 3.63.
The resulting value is 940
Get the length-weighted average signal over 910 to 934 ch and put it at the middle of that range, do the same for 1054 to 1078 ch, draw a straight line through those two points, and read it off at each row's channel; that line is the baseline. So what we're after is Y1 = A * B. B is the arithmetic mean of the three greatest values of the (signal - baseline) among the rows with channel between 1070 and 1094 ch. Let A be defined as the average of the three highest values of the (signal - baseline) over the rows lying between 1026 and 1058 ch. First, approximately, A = 0.0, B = 0.5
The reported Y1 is 0.00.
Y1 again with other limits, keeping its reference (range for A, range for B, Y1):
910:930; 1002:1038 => -0.09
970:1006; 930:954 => 0.19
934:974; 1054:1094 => -0.16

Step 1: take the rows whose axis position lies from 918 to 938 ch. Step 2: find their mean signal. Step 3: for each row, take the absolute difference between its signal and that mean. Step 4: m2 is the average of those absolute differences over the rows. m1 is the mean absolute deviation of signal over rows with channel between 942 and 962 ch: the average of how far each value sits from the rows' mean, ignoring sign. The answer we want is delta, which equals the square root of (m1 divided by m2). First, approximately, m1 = 0.07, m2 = 0.356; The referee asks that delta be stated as 0.4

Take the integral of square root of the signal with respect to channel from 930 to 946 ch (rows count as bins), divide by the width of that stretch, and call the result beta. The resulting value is 2.04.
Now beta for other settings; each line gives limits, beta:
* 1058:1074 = 1.88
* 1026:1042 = 1.87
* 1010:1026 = 1.88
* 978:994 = 1.95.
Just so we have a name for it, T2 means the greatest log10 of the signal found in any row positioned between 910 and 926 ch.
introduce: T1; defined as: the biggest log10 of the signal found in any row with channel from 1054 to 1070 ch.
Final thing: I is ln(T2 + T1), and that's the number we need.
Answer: 0.261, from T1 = 0.57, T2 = 0.73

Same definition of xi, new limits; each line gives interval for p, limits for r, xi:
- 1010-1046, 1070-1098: -0.36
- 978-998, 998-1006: -0.37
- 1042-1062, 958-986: -0.38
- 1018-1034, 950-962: -0.42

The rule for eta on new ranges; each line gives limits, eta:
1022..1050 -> 100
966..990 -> 93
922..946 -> 105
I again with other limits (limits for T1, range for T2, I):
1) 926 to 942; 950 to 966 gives 0.263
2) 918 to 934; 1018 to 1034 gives 0.233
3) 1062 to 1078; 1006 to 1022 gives 0.117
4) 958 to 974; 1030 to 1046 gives 0.189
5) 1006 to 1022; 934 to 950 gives 0.168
